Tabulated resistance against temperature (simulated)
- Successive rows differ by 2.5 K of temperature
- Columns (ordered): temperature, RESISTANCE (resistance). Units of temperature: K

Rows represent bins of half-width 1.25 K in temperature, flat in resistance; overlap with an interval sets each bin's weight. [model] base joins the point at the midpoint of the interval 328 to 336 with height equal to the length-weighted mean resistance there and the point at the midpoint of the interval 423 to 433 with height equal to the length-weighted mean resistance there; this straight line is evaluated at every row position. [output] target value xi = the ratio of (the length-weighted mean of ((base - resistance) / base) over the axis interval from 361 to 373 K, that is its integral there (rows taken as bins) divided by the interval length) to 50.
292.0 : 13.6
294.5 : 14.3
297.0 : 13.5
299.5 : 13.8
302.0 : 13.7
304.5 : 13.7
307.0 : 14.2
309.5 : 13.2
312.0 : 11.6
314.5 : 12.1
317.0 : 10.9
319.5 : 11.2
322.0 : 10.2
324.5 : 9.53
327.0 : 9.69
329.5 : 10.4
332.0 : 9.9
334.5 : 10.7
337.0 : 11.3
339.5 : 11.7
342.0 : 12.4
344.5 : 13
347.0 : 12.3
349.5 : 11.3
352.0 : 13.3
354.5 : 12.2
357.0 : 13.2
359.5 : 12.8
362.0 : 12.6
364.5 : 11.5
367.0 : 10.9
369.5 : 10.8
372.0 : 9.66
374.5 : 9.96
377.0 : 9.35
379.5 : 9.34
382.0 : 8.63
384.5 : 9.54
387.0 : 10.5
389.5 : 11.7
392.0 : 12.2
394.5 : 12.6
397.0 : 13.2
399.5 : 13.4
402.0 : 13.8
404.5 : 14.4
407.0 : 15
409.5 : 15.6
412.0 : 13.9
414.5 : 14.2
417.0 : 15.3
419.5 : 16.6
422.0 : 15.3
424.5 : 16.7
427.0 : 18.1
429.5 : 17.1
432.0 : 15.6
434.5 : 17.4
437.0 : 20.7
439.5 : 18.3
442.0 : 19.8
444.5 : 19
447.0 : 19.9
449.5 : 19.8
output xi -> 0.0025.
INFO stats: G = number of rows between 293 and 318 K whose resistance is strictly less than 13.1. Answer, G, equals 3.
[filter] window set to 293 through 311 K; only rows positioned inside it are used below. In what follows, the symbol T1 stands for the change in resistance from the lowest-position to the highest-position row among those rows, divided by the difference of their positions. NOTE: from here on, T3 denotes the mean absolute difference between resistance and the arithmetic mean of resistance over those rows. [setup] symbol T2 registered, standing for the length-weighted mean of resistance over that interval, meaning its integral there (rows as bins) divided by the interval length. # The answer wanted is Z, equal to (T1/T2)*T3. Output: -0.002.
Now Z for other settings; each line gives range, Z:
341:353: 0.004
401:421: 0.008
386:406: 0.017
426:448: 0.006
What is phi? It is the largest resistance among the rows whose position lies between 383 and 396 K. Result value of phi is 12.6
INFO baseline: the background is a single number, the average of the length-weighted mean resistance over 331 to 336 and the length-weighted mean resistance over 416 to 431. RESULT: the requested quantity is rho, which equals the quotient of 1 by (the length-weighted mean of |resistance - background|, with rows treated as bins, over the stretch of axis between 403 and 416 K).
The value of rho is 0.9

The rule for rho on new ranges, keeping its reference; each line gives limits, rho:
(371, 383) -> 0.2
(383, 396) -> 0.5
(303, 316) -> 1.1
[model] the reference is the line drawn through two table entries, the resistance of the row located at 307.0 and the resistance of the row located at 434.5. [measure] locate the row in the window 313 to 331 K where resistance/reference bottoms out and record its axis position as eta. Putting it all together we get 324.5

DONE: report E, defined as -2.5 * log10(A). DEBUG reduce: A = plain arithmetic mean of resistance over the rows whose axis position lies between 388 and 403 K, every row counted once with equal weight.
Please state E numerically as -2.77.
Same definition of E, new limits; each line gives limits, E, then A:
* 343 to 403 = -2.66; 11.6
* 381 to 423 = -2.81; 13.3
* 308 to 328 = -2.61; 11.1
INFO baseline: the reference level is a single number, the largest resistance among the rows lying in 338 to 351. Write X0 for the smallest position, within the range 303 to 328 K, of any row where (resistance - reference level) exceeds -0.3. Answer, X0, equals 304.5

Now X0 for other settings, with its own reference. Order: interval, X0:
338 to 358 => 344.5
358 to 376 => 359.5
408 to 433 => 409.5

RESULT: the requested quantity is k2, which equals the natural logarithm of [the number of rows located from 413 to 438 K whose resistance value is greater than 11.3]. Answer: 2.3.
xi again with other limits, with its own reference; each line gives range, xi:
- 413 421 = 0.0010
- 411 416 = 0.0022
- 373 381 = 0.0058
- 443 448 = -0.0015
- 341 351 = -0.0017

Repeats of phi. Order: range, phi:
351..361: 13.3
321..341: 11.7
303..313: 14.2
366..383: 10.9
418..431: 18.1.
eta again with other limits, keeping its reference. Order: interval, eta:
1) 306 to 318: 317.0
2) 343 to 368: 367.0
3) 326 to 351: 327.0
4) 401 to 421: 412.0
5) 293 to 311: 309.5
